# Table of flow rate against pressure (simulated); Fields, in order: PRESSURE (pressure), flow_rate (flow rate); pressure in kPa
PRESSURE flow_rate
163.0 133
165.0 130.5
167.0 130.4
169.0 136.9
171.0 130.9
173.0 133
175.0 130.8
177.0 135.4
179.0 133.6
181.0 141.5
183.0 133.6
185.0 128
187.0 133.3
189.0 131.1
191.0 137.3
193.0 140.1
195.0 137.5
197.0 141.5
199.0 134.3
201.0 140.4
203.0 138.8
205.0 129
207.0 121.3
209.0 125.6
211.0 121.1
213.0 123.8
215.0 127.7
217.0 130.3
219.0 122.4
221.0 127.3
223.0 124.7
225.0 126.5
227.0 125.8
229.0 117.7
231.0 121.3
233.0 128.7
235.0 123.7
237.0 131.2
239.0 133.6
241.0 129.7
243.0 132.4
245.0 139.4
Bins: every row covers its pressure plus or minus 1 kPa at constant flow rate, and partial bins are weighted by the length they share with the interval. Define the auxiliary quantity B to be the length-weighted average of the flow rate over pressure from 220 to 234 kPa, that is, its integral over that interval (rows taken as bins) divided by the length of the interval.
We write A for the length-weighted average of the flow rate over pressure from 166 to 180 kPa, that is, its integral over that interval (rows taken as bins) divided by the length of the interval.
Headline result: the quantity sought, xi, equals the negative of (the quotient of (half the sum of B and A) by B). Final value -1.03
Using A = 133.0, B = 125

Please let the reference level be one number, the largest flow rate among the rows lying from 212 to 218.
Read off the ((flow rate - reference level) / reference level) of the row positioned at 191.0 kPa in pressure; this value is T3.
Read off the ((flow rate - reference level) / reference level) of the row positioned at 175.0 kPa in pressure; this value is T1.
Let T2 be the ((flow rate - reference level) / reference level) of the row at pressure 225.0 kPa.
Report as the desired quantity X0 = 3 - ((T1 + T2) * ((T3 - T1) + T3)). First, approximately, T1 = 0.004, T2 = -0.029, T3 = 0.05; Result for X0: 3.00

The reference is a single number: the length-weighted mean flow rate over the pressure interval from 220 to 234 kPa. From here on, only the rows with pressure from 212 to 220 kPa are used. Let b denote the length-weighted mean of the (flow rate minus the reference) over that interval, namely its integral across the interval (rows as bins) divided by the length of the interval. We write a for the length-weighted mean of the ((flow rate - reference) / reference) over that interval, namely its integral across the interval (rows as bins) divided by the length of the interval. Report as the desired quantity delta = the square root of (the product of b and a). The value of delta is 0.13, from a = 0.012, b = 1.5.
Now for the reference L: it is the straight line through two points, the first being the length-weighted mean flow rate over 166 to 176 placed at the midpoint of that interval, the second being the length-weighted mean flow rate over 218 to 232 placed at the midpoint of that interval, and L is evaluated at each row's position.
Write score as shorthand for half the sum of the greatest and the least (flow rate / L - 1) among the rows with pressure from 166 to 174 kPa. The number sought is 0.006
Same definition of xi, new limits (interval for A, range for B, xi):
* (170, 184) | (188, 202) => -0.99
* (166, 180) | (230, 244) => -1.02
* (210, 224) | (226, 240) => -1.00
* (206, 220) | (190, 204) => -0.95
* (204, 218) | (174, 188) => -0.97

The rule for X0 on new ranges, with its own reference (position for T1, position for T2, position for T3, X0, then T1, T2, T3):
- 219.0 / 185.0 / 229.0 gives 2.99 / -0.061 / -0.018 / -0.10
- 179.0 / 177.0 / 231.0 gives 3.01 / 0.025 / 0.039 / -0.07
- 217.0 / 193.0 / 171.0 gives 3.00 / 0.000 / 0.075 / 0.00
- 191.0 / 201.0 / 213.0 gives 3.02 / 0.054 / 0.078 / -0.05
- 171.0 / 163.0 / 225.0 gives 3.00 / 0.005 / 0.021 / -0.03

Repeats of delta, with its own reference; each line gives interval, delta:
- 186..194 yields 0.97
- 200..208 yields 0.70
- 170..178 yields 0.71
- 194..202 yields 1.24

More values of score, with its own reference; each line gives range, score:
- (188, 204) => 0.058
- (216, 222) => 0.012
